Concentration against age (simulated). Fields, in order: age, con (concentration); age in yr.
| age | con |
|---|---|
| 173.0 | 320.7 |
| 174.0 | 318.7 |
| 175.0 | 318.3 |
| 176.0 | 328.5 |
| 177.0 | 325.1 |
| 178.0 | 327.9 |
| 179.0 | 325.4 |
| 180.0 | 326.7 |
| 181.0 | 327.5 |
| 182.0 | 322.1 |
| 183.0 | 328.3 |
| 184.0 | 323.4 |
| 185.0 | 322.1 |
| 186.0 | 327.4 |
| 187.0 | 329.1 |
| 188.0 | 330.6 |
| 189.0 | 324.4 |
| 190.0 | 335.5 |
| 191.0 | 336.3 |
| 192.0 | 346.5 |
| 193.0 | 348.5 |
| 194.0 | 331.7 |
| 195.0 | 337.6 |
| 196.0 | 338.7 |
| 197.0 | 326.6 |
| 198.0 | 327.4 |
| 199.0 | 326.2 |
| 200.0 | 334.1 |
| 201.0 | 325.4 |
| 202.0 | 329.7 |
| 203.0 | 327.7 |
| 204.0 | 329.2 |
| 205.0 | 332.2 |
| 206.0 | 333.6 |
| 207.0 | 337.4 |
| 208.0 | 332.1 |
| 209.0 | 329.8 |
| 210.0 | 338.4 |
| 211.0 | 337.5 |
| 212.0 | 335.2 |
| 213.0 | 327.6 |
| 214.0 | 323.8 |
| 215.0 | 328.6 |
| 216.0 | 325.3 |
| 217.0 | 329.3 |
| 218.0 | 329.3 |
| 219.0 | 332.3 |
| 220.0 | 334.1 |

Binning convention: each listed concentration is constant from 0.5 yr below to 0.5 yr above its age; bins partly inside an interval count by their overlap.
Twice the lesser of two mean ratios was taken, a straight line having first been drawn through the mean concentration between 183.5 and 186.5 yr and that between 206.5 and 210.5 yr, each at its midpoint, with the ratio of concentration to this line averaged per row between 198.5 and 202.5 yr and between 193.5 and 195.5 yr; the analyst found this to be 1.99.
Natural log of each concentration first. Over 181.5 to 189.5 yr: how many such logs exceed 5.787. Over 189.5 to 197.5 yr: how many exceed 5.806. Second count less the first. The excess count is 2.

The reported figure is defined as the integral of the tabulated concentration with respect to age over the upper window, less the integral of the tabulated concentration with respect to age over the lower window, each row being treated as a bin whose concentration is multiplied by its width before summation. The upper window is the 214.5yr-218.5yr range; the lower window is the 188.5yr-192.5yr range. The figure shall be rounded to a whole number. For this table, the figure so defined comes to -30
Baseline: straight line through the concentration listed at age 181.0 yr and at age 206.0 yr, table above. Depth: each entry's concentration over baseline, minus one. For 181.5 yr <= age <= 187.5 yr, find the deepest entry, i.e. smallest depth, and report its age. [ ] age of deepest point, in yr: 185.0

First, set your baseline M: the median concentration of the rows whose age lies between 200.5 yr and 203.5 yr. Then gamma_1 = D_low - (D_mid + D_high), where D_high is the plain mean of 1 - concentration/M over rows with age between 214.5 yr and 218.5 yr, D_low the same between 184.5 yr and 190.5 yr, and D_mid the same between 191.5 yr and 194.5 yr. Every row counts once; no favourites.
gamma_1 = 0.04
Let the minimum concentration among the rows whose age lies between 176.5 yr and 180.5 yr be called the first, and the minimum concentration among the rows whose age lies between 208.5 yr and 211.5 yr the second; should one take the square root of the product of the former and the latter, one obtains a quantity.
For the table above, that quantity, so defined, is 327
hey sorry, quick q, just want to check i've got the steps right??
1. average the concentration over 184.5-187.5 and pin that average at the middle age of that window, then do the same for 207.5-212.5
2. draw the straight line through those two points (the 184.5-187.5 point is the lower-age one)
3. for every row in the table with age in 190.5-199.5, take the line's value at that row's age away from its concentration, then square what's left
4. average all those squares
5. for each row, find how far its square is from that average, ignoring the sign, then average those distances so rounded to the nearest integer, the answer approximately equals 112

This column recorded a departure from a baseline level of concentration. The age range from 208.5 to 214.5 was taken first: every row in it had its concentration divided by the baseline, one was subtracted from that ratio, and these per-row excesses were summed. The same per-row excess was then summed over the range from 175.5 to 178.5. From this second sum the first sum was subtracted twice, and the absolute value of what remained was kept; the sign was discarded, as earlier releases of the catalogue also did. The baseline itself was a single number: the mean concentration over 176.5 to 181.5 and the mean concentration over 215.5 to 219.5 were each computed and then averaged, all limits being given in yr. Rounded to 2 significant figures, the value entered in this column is 0.16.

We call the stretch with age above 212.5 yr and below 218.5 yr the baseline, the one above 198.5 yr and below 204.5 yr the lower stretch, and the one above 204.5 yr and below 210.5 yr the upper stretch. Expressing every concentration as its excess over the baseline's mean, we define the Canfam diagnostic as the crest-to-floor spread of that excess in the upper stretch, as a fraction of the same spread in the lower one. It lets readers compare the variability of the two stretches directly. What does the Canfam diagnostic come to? 1.0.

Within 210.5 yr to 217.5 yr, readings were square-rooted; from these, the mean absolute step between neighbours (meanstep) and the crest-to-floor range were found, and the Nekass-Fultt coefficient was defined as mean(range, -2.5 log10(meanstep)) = 1.35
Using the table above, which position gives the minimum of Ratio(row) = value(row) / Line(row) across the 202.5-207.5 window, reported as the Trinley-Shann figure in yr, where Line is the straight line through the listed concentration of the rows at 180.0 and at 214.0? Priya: 203.0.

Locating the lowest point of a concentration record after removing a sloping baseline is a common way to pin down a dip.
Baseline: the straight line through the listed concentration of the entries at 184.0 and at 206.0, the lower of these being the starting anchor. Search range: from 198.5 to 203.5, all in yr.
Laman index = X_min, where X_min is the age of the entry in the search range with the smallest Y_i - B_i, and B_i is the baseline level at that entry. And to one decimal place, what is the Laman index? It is 201.0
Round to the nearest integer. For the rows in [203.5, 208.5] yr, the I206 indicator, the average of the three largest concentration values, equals 334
